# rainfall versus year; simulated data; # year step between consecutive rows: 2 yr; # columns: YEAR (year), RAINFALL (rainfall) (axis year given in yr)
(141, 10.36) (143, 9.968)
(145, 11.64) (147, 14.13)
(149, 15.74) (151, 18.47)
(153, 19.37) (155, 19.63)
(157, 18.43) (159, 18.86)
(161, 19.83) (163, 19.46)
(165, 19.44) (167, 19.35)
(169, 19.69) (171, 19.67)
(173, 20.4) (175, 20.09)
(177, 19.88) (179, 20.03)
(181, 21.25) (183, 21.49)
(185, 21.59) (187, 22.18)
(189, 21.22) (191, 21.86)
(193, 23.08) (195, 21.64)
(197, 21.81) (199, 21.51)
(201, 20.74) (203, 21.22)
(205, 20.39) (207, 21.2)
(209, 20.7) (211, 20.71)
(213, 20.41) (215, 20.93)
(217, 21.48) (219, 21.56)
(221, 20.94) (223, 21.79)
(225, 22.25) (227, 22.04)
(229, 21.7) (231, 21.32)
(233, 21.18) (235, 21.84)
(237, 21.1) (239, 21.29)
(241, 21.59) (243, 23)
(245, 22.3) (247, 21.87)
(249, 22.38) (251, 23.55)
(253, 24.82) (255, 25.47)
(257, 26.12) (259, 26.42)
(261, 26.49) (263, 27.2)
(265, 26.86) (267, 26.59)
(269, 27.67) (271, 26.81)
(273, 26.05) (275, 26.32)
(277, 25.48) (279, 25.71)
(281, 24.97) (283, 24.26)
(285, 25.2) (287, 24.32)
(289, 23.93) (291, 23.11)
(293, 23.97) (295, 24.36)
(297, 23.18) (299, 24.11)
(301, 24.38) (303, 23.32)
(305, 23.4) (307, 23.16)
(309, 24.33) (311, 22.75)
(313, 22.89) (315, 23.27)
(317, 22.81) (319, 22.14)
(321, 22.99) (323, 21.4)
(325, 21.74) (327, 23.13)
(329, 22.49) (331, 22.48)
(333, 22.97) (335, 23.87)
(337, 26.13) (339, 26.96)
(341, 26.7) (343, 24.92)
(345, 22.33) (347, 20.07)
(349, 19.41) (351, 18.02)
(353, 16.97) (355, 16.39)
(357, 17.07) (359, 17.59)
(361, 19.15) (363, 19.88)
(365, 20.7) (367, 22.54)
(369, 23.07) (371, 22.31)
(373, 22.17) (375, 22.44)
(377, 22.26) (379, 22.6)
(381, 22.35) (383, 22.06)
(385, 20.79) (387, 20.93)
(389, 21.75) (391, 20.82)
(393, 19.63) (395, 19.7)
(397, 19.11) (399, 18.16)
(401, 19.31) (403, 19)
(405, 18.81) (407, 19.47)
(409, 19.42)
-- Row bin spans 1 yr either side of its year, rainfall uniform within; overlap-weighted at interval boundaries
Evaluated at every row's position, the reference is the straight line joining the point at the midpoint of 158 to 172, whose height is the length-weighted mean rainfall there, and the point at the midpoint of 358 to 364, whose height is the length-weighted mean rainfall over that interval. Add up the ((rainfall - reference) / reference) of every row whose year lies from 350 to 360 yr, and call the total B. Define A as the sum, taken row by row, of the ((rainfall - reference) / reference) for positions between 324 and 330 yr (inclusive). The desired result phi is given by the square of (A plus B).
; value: 0.0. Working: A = 0.55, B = -0.45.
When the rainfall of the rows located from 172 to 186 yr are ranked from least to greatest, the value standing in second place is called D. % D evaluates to 20.03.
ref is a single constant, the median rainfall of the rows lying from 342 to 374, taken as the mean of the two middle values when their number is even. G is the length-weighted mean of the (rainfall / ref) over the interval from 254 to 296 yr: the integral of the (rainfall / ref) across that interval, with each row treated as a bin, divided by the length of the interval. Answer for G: 1.28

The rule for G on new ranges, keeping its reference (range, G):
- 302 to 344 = 1.18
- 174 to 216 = 1.06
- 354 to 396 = 1.04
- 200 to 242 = 1.06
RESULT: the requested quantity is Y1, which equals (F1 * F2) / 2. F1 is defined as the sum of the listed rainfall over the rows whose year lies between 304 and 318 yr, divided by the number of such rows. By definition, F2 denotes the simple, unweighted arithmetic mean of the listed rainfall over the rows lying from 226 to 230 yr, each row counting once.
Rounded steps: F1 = 23.2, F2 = 21.9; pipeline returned 254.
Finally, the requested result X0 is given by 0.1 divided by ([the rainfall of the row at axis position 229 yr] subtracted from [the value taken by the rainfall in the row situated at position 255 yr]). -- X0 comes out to 0.03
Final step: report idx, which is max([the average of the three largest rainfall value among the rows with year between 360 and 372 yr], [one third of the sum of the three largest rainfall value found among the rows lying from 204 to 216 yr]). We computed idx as 22.6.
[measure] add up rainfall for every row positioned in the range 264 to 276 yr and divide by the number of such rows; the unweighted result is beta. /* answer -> 27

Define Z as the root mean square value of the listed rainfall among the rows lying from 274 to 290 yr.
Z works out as 25.0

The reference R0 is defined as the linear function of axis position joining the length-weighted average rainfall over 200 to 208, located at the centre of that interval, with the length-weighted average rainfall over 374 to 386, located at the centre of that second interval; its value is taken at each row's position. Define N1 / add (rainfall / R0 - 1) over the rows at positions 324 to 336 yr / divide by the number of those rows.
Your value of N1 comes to 0.048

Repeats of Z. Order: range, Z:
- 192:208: 21.5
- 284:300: 24.0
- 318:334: 22.4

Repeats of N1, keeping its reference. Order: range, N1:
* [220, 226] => 0.031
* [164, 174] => -0.046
